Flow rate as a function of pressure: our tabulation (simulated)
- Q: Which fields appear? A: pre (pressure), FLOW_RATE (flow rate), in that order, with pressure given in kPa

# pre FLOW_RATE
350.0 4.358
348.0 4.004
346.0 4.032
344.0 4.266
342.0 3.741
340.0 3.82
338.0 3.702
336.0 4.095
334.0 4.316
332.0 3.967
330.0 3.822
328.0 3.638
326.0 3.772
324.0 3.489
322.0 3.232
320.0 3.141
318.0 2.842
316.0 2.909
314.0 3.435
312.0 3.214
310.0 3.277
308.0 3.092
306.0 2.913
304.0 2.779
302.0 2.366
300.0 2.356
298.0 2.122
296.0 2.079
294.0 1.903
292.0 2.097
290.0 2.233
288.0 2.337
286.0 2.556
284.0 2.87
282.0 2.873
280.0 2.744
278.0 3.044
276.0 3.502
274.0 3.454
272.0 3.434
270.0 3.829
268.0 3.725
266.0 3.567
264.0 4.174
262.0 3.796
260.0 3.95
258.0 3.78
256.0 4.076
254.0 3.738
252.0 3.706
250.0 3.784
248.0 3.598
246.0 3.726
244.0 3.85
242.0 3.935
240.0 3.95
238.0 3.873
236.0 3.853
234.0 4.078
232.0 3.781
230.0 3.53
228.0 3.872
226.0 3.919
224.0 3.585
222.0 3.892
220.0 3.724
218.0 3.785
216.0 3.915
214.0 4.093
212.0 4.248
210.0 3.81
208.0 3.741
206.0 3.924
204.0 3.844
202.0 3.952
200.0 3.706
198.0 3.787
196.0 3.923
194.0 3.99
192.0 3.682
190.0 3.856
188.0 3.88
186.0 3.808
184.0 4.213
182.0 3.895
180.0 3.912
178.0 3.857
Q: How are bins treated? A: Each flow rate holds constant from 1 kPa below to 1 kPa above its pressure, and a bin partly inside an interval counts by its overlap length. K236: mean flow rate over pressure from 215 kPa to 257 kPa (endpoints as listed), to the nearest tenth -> 3.8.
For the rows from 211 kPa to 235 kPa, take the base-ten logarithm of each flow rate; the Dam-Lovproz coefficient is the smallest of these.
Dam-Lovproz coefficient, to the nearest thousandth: 0.548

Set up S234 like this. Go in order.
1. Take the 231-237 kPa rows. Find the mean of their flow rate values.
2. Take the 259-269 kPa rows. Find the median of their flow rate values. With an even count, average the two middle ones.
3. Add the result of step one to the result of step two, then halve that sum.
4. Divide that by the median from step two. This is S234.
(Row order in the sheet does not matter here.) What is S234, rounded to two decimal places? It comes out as 1.01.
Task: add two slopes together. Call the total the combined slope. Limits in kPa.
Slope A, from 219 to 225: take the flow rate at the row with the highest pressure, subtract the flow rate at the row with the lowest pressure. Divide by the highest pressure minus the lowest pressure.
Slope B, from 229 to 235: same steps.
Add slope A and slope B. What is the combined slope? 0.10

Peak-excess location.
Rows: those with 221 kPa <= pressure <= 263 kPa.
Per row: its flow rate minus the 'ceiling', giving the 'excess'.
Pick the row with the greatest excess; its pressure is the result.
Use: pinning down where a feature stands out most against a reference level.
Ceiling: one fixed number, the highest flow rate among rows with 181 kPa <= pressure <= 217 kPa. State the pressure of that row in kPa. 234.0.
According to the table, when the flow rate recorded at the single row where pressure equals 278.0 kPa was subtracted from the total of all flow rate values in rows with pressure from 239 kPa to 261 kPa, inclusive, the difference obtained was 39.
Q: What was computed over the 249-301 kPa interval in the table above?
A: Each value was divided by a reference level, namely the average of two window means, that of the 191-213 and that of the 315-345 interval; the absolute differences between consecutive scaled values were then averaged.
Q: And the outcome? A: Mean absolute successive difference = 0.0541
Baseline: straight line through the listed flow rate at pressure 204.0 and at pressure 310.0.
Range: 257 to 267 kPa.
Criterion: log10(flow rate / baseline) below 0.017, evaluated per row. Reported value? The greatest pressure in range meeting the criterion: 266.0 kPa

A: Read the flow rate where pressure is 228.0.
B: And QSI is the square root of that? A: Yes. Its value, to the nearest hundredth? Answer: 1.97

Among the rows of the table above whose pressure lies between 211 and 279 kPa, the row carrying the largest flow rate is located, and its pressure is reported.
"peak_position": 212.0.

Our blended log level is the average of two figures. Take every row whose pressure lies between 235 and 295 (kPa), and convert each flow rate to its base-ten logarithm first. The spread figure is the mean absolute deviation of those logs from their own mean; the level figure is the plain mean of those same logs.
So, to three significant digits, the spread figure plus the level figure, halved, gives 0.299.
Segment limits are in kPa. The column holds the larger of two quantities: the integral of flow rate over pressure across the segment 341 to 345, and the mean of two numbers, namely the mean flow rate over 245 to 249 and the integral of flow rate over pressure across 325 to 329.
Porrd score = 16.0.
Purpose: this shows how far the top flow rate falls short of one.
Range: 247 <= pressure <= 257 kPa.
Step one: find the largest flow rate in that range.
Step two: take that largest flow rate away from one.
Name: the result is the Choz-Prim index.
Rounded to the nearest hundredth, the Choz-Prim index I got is -3.08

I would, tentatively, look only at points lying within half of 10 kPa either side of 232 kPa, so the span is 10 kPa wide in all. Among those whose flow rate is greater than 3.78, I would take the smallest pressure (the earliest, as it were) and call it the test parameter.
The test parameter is 228.0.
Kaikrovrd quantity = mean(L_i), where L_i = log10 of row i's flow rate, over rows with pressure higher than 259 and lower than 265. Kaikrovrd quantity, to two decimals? 0.60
